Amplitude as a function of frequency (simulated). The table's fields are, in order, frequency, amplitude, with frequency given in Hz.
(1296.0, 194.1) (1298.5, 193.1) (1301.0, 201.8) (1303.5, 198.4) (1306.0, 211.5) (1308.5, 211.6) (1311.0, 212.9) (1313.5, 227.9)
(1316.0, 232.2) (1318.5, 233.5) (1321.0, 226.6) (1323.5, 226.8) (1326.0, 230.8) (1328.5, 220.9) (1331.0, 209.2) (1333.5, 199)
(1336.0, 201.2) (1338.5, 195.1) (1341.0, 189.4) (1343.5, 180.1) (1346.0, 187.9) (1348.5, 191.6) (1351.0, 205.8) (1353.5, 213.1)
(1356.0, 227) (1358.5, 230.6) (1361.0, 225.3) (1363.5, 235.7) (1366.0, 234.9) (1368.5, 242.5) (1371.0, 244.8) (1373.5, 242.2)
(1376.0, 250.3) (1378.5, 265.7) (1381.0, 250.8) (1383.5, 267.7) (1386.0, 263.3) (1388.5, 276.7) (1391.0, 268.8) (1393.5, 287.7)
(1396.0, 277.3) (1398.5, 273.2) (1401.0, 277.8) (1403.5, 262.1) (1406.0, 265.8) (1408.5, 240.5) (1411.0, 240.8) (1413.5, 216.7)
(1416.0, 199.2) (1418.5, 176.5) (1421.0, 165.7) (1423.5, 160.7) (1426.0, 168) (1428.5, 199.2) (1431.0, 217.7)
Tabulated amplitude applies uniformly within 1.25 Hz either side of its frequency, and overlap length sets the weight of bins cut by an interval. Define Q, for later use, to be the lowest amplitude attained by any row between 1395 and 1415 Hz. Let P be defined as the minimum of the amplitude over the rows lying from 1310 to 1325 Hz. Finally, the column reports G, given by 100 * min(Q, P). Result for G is 21290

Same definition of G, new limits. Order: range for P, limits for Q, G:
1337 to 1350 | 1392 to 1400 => 18010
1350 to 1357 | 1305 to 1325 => 20580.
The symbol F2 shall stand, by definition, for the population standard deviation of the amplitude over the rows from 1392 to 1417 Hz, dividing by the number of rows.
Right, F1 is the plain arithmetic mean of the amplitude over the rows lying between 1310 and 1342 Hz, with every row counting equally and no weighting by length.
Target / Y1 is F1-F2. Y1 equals 188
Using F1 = 216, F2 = 28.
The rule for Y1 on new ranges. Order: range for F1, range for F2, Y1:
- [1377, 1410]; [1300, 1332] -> 256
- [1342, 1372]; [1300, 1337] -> 206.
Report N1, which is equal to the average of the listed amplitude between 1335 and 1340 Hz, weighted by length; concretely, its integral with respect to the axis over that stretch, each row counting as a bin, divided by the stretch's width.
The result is 198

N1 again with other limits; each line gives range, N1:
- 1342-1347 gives 184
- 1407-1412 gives 242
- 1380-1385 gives 260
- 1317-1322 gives 230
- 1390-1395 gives 279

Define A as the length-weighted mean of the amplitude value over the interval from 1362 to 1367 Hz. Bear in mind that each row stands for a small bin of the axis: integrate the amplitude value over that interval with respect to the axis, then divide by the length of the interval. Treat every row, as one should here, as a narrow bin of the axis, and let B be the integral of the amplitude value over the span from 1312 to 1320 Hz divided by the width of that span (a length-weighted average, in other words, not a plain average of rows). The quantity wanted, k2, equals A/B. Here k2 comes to 1.02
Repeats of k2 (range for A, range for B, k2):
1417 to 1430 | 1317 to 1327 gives 0.76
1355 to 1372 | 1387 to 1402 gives 0.85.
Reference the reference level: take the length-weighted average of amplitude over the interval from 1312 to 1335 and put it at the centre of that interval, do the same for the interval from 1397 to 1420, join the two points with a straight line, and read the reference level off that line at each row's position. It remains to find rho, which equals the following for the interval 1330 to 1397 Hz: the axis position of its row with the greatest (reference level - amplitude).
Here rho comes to 1343.5 Hz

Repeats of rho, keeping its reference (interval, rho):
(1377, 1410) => 1408.5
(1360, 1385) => 1361.0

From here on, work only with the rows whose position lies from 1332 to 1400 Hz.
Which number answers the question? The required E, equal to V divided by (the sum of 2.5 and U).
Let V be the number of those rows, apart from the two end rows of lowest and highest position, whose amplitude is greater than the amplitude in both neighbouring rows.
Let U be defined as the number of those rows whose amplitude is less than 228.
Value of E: 0.6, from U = 11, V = 8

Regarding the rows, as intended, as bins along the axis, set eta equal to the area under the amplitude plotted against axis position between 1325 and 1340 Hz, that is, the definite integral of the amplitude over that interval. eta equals 3130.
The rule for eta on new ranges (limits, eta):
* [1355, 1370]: 3494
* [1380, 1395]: 4044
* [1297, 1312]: 3069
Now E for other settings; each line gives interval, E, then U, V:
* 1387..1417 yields 0.9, 2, 4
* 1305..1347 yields 0.2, 14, 3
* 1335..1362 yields 0.1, 10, 1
